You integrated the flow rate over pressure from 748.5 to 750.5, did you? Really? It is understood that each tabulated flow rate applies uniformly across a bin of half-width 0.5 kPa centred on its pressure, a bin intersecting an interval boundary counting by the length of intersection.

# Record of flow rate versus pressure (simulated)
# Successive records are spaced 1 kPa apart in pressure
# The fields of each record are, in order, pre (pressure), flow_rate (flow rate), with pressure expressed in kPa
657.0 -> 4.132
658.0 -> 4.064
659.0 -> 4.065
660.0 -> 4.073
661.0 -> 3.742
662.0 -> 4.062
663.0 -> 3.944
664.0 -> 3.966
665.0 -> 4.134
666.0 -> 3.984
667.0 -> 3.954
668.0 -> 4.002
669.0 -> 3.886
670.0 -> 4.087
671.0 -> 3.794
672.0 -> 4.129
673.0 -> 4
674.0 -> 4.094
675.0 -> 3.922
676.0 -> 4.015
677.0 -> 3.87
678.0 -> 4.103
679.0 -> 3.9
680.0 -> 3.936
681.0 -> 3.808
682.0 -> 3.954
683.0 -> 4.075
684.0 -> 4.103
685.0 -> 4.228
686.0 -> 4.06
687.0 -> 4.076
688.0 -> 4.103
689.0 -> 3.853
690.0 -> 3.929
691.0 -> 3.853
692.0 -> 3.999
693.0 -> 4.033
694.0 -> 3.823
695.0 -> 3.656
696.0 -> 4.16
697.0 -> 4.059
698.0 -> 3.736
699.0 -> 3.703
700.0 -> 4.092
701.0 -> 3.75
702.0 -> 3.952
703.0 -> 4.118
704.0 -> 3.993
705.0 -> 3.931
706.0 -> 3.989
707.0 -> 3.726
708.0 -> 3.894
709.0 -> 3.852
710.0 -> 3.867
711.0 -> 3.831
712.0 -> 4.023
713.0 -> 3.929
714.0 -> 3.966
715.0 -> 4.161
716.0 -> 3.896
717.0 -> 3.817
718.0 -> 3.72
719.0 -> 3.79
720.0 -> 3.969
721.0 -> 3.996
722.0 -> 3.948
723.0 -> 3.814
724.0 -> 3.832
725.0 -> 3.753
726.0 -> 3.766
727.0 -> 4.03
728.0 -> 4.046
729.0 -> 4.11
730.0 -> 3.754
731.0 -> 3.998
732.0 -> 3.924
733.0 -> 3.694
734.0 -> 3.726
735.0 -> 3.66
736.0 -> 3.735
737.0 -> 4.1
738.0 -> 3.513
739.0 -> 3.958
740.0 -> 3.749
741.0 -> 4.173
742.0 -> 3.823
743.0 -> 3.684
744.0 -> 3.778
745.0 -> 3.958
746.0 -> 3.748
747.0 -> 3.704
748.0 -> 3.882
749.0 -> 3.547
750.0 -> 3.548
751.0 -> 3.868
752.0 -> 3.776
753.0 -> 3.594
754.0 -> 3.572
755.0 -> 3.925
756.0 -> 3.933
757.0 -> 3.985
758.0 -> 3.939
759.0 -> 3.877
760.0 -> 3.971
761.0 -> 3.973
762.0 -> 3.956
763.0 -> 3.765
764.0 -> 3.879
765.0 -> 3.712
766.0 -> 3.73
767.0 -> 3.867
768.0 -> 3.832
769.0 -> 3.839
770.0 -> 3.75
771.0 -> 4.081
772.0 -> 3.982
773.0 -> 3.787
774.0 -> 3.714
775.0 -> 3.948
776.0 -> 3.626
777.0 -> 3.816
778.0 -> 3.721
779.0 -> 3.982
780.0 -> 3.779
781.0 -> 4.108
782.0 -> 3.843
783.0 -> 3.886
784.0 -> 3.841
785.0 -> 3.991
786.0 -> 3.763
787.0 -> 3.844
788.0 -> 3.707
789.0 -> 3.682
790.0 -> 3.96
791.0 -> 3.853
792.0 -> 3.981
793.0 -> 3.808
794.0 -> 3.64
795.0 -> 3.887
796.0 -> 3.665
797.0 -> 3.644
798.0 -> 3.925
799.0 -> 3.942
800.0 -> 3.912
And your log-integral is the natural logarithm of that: 1.96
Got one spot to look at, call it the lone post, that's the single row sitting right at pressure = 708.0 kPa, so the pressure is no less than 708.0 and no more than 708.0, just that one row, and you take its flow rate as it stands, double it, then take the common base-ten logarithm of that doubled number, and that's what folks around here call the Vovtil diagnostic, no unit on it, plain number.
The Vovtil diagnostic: 0.891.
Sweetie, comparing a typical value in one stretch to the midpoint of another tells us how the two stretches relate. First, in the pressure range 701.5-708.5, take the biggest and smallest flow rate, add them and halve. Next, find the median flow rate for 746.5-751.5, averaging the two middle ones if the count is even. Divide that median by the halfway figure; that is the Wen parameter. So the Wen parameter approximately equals 0.94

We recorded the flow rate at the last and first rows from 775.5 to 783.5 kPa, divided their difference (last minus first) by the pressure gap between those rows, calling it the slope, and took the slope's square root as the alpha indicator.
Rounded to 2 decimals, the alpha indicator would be 0.19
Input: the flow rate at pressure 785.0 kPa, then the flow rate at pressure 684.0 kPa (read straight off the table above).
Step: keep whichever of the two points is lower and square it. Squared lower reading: 15.9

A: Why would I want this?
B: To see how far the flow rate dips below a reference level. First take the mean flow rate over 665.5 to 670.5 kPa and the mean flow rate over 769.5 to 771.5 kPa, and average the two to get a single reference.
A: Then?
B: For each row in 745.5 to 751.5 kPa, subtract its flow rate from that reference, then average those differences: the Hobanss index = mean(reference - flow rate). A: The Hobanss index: 0.23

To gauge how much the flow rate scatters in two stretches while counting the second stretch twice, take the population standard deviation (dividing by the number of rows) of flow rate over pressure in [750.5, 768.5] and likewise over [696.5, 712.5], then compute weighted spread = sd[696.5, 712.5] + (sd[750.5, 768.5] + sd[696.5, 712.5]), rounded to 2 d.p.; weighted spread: 0.38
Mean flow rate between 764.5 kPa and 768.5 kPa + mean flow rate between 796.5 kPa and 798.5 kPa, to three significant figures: 7.57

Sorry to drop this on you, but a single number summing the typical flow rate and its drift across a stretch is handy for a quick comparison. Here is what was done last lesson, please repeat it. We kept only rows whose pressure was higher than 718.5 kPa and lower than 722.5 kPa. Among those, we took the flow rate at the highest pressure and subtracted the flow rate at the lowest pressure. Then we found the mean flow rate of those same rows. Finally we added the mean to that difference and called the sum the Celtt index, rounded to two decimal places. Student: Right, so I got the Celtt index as 4.08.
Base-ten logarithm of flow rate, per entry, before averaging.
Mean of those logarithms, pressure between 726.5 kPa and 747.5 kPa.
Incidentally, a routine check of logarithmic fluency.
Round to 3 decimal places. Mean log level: 0.585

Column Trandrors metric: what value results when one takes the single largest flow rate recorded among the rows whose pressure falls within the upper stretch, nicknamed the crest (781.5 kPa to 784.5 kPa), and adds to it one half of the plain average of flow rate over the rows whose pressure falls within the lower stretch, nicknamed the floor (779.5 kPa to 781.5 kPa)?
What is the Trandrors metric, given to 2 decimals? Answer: 5.86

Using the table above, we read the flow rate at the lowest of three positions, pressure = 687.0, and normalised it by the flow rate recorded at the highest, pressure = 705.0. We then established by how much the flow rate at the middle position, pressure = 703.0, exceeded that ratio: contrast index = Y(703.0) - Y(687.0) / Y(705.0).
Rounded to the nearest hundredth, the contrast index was 3.08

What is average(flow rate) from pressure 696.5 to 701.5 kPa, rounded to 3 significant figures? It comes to 3.87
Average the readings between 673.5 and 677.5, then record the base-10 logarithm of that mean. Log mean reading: 0.599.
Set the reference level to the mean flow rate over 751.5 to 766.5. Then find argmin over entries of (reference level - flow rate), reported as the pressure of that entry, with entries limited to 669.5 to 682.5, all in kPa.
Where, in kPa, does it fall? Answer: 672.0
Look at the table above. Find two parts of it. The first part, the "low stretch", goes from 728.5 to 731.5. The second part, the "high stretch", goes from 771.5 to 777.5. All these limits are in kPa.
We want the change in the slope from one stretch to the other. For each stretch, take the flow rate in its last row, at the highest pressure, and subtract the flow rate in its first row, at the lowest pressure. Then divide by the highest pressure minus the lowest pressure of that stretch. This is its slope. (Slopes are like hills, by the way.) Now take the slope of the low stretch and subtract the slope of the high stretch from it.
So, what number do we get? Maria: -0.02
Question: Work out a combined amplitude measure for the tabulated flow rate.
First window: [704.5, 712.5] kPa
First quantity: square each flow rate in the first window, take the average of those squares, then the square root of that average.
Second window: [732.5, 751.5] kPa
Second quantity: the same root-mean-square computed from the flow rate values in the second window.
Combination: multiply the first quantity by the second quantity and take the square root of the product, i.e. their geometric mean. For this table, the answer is 3.84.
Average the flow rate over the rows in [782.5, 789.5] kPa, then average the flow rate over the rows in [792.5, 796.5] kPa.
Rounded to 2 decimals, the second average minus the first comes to -0.07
